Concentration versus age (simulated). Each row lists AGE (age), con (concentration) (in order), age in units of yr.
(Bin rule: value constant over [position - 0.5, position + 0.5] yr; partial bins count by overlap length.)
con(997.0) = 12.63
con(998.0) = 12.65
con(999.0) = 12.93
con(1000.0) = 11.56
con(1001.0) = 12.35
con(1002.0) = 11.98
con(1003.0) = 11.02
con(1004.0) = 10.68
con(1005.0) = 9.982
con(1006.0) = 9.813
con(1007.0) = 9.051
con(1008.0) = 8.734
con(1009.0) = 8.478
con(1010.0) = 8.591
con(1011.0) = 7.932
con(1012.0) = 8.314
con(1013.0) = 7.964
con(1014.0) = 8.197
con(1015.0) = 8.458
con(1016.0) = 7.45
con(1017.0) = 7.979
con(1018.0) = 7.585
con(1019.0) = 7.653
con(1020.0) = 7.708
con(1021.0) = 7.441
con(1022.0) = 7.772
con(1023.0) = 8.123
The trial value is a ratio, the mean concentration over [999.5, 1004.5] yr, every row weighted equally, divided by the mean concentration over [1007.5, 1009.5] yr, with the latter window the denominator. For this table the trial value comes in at 1.34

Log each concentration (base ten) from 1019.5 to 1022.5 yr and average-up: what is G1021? 0.88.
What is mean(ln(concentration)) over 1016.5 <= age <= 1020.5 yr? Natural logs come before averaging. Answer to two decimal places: 2.05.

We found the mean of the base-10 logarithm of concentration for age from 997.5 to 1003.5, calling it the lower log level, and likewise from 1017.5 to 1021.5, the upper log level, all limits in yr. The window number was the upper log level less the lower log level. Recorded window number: -0.20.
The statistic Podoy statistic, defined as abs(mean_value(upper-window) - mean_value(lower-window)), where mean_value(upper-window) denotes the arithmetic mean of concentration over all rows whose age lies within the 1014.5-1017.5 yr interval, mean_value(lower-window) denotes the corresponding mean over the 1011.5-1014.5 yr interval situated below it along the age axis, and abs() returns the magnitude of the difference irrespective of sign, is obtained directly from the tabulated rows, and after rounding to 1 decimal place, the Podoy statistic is 0.2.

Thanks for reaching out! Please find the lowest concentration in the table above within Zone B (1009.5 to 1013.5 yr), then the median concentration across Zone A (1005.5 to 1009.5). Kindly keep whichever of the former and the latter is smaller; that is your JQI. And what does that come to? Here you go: 7.93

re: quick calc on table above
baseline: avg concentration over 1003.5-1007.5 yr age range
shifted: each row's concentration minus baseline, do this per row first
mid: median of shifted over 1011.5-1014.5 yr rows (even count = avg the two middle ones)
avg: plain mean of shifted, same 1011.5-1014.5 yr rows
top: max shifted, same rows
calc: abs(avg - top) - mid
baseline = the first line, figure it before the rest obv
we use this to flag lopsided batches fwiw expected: 1.8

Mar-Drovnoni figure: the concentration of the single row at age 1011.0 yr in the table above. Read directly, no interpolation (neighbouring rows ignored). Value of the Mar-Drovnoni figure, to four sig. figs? 7.932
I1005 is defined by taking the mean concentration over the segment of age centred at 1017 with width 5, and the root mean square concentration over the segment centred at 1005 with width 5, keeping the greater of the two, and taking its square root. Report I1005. 3.2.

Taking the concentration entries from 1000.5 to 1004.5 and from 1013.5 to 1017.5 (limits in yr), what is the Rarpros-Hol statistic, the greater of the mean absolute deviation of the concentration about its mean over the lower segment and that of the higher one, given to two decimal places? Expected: 0.66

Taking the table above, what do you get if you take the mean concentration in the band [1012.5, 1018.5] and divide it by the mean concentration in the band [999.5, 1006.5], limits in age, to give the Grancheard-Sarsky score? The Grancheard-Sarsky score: 0.72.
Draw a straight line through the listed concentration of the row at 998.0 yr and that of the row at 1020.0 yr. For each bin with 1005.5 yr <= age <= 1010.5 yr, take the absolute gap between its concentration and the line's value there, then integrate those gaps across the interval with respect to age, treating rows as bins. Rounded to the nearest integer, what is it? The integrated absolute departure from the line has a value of 7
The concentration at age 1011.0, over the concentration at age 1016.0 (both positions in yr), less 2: -0.94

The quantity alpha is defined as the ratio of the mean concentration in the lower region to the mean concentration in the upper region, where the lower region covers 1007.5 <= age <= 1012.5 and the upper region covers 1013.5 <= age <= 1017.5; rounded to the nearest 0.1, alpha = 1.0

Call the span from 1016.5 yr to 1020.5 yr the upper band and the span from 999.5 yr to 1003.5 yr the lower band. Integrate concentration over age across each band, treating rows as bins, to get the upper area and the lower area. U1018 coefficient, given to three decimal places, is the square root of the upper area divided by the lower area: 0.812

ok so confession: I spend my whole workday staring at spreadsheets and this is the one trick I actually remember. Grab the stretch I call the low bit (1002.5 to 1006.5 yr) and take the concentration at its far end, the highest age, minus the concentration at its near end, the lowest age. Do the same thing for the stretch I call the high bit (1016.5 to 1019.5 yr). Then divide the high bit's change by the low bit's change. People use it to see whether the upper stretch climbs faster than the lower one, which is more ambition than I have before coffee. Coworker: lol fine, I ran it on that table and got 0.27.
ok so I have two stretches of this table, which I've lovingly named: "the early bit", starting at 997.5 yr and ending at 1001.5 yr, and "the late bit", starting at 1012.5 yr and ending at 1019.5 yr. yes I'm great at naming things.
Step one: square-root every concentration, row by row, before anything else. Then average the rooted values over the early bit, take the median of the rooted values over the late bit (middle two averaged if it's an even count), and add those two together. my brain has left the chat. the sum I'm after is 6.3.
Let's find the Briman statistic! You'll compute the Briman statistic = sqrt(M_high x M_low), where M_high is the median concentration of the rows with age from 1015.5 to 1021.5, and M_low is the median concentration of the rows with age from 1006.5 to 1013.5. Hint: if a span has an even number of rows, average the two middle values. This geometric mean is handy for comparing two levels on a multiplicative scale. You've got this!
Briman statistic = 8.0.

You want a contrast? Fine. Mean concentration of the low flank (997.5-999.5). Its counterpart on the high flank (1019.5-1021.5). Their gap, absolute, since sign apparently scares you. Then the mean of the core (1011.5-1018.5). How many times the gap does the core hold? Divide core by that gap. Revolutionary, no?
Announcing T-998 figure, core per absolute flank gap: 2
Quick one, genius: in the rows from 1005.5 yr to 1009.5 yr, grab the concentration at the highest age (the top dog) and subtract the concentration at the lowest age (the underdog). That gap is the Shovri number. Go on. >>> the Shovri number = -1.3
